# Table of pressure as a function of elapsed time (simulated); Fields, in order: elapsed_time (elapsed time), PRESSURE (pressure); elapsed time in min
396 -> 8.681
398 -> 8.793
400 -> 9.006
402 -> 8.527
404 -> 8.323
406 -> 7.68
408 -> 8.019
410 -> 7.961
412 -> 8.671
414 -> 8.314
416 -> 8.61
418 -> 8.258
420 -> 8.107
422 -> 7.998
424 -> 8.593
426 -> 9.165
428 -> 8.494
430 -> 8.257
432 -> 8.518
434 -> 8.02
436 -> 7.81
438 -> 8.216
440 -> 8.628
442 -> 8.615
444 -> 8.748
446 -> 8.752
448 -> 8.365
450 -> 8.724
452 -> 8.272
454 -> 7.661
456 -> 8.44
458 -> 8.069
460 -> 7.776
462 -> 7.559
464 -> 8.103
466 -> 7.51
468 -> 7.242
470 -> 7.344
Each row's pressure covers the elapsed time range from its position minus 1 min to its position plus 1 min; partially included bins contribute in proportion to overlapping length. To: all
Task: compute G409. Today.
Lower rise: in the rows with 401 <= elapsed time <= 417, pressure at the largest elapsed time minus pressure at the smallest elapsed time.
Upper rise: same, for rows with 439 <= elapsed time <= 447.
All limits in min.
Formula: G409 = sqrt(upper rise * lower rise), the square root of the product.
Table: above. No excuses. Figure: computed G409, 0.10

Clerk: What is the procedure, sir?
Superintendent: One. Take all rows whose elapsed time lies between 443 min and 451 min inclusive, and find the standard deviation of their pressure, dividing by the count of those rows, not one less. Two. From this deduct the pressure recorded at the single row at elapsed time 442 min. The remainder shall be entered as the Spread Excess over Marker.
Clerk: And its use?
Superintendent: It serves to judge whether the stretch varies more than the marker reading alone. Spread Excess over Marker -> -8.45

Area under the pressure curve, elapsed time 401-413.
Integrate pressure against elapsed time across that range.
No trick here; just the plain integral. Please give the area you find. 98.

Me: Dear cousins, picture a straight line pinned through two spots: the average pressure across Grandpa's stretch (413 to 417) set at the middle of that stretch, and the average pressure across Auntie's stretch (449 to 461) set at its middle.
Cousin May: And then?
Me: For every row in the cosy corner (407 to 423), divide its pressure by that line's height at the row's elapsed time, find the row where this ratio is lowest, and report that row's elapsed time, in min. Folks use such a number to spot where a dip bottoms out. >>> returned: 410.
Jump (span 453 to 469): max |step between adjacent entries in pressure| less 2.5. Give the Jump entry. -1.72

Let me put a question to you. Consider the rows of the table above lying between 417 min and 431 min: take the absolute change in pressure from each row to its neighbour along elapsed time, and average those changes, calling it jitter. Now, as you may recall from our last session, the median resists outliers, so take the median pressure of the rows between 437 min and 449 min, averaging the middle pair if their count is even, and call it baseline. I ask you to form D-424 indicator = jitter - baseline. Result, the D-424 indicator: -8.2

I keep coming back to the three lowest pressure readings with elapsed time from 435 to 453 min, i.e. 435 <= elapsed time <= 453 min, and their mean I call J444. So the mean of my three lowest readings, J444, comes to 8.10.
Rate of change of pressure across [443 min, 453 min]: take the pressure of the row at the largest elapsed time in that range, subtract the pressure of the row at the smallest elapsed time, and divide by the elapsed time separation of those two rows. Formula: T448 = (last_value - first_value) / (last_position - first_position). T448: -0.06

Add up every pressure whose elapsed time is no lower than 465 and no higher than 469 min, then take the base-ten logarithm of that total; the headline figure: 1.17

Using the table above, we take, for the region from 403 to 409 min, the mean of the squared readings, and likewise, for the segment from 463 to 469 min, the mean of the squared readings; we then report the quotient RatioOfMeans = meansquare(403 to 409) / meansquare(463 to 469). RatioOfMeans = 1.10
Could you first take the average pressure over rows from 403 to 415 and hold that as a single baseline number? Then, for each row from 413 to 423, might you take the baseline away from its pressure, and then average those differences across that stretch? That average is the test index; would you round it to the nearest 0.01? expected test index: 0.10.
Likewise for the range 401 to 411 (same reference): -0.06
